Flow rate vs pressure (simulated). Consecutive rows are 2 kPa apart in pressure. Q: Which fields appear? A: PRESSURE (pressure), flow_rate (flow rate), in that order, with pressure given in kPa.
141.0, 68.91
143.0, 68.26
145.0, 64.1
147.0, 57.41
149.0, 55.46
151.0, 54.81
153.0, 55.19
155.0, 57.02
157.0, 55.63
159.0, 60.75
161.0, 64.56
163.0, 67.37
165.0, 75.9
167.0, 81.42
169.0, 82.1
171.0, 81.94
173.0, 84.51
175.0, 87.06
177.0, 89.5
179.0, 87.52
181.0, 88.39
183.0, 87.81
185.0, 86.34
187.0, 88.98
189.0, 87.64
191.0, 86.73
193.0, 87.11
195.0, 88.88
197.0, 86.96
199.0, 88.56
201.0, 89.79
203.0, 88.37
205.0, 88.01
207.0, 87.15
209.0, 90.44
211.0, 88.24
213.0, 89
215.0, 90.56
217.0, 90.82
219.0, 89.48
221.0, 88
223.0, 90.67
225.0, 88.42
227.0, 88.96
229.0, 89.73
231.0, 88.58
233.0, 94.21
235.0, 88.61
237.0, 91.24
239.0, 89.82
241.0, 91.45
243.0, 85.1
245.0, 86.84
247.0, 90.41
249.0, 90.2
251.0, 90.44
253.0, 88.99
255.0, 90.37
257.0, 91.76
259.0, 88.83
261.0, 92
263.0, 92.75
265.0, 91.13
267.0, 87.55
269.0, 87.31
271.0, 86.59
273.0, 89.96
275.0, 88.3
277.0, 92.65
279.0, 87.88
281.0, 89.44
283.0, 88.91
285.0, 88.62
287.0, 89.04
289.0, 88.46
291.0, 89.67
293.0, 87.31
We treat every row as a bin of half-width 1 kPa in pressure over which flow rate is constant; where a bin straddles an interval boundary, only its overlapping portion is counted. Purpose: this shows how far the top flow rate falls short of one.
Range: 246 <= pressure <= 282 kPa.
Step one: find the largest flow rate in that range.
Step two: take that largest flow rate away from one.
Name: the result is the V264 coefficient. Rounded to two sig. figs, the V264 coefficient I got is -92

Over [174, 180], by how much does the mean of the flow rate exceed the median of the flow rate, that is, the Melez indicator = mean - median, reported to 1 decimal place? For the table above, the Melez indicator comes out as 0.5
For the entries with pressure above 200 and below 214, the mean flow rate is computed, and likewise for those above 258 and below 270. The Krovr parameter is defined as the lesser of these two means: 88.7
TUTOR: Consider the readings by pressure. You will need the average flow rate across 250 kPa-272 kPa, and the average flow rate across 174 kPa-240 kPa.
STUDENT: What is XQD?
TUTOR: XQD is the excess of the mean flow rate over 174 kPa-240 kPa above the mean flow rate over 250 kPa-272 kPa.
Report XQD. -1.0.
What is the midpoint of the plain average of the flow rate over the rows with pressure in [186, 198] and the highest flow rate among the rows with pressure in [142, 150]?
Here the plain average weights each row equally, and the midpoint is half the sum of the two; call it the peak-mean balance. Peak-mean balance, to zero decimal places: 78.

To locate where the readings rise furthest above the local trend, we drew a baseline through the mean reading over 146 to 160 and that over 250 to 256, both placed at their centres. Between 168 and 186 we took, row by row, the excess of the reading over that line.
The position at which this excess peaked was 177.0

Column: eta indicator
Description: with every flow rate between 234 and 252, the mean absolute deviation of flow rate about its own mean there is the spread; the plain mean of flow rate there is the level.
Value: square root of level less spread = 9.36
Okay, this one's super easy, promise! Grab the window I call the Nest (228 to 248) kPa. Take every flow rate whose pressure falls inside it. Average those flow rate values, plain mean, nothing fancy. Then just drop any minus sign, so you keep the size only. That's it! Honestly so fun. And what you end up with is 89.6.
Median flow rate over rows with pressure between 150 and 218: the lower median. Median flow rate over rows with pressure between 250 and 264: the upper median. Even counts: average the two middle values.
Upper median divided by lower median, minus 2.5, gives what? -1.462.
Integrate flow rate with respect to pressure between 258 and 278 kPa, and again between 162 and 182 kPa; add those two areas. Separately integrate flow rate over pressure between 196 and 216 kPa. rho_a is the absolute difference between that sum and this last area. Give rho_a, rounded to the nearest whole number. 1671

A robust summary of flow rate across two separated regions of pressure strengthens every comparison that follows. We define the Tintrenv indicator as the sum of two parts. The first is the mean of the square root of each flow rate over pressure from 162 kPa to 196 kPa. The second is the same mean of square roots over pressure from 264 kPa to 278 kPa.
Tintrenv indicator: 18.6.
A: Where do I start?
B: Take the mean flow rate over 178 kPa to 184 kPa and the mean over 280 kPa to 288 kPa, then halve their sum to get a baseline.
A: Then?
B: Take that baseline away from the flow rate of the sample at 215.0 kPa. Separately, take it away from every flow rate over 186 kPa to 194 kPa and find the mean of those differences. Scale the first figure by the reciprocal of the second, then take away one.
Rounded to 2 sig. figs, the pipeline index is -3.5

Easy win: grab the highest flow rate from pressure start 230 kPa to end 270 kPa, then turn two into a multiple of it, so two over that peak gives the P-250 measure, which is 0.0212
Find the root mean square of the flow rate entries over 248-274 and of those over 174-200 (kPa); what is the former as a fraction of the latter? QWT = 1.02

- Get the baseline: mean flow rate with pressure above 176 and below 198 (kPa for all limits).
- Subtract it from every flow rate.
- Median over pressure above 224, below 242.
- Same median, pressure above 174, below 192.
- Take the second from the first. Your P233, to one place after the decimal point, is 2.1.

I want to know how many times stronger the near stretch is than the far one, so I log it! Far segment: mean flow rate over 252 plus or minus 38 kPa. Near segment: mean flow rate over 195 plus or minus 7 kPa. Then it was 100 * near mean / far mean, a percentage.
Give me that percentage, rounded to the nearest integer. 98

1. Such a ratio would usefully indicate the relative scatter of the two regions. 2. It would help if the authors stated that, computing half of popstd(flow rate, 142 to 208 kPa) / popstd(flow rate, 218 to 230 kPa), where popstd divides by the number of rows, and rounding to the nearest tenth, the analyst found 7.4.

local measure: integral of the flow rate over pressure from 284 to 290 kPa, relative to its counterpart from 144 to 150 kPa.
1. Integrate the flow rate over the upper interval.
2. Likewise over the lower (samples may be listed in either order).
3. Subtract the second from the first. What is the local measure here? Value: 178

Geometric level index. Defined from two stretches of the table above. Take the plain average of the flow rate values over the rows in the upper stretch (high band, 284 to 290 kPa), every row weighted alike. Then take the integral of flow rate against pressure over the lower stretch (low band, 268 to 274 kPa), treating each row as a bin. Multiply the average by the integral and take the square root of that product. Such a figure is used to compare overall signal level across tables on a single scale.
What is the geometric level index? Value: 216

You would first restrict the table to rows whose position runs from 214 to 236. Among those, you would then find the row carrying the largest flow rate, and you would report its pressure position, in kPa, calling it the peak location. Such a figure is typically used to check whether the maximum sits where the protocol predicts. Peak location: 233.0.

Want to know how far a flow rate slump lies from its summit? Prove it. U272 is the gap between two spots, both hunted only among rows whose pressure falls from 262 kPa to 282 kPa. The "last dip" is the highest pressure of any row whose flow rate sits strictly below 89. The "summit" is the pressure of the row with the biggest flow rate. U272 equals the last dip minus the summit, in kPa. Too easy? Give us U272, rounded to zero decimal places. 16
